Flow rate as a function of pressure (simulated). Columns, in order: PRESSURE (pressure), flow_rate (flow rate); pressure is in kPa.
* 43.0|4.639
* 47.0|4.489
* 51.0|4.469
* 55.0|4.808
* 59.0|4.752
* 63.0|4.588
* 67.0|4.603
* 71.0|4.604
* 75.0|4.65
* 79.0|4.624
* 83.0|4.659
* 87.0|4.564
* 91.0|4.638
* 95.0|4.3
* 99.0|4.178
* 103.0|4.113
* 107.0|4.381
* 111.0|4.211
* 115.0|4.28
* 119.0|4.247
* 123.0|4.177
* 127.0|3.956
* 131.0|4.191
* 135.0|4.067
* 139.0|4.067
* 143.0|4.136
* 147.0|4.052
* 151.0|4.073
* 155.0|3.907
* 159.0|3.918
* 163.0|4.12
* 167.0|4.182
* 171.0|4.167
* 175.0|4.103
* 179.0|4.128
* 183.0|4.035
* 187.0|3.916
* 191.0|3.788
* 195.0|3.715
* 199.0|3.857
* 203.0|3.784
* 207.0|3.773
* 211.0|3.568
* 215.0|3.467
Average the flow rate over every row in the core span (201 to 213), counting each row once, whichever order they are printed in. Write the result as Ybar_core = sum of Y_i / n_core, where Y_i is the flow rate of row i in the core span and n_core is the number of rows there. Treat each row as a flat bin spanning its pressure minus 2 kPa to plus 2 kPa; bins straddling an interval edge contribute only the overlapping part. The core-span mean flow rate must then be 3.71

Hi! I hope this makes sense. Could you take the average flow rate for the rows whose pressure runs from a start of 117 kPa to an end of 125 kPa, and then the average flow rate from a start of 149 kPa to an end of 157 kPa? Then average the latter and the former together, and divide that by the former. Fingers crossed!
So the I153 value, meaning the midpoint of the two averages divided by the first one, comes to 0.974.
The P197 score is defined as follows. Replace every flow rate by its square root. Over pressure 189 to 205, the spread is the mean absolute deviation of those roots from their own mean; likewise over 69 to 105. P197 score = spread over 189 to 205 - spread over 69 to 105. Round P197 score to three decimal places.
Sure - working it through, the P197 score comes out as -0.036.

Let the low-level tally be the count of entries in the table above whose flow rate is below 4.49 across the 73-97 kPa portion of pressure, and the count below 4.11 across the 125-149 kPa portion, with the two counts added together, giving 5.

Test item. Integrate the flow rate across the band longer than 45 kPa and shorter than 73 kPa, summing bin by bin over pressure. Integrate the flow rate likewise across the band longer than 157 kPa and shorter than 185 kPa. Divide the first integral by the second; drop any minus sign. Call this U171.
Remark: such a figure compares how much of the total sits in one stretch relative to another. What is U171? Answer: 1.128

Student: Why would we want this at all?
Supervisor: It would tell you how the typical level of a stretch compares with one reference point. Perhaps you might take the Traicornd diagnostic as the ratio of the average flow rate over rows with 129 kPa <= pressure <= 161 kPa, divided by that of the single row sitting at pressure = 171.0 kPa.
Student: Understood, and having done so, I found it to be 0.97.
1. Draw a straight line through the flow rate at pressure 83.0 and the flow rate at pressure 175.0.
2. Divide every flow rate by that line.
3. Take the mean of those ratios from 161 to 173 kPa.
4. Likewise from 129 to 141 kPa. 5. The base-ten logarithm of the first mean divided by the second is 0.025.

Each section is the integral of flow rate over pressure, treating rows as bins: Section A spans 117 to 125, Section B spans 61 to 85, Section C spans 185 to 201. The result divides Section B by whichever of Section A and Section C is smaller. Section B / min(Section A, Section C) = 3.3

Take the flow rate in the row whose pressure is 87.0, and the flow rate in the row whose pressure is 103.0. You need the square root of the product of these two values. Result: 4.33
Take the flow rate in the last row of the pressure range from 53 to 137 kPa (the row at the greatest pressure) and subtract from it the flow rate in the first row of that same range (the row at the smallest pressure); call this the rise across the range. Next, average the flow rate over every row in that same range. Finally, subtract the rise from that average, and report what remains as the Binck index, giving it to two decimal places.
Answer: 5.15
